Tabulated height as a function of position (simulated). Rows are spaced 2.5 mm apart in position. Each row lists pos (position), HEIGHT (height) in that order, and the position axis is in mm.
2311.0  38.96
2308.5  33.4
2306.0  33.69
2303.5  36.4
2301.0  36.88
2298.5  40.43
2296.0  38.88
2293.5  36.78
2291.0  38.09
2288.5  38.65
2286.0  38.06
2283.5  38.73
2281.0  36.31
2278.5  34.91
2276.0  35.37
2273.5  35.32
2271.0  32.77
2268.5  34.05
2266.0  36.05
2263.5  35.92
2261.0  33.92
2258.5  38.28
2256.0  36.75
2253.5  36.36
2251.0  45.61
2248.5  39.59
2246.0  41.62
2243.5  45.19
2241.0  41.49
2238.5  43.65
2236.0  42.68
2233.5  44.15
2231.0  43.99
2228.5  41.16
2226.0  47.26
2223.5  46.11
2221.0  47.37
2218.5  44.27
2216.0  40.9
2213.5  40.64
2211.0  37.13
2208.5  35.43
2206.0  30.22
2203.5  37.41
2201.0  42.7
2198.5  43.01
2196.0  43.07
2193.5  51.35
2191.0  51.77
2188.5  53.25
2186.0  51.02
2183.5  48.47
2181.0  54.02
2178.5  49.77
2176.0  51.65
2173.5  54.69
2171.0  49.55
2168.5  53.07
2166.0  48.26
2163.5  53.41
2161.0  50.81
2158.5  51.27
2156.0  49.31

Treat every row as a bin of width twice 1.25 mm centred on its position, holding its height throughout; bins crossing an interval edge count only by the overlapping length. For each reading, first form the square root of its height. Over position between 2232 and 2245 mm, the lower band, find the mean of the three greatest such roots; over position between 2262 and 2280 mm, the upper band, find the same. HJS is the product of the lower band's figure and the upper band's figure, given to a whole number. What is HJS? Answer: 40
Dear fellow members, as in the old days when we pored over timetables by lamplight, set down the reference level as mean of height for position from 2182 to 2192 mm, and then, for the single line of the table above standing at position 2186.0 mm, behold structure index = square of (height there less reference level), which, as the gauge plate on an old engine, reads 0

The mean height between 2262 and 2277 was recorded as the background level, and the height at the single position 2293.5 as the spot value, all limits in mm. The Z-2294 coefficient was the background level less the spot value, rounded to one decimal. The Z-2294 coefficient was -1.9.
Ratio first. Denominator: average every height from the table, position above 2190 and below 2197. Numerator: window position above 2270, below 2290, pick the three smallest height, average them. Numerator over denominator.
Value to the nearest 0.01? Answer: 0.70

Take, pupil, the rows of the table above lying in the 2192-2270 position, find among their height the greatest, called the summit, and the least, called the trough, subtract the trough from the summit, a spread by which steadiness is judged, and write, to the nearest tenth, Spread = 21.1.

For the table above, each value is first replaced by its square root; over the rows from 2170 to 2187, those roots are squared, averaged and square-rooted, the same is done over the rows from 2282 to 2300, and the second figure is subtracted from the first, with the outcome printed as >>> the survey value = 0.96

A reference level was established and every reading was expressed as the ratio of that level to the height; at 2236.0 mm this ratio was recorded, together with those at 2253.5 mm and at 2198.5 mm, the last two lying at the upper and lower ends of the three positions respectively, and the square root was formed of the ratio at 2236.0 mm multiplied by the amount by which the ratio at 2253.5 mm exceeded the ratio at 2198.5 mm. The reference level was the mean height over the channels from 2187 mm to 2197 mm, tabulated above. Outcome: 0.50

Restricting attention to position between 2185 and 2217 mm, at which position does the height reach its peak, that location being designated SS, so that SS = 2188.5 mm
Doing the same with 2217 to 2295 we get 2221.0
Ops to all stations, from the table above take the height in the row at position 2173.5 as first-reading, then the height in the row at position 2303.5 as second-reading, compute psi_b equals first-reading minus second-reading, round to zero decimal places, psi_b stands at 18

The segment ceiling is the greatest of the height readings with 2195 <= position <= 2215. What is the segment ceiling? 43.07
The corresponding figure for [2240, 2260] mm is 45.61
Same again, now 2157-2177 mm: 54.69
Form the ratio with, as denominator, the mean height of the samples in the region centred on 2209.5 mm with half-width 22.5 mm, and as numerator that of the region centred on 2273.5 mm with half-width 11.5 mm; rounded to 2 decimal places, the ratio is 0.82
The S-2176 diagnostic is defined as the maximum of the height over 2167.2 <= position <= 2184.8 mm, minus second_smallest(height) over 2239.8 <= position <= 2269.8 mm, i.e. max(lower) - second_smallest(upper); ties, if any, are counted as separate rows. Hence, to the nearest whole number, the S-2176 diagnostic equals 21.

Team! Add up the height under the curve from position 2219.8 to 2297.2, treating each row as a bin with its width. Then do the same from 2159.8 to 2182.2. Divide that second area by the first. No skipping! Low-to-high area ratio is 0.38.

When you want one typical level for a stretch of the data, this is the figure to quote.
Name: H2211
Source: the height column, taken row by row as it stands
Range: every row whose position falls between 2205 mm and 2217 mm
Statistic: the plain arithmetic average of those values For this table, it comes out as 36.9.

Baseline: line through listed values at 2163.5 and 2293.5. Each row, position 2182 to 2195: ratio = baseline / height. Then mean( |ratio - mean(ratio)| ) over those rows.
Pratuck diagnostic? 0.030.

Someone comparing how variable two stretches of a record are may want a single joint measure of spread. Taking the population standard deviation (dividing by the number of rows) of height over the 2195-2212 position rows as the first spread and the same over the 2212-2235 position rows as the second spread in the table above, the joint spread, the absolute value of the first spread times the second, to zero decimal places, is 11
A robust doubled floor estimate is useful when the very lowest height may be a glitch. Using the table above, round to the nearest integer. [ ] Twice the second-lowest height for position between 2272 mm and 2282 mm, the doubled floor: 71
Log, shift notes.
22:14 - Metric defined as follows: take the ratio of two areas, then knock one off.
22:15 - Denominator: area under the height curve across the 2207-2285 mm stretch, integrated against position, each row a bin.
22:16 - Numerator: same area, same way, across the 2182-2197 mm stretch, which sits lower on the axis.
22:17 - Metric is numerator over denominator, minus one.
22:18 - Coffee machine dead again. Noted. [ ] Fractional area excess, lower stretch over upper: -0.8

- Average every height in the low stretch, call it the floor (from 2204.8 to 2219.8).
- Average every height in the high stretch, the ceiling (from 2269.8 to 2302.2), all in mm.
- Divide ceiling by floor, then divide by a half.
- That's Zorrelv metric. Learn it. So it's 1.94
